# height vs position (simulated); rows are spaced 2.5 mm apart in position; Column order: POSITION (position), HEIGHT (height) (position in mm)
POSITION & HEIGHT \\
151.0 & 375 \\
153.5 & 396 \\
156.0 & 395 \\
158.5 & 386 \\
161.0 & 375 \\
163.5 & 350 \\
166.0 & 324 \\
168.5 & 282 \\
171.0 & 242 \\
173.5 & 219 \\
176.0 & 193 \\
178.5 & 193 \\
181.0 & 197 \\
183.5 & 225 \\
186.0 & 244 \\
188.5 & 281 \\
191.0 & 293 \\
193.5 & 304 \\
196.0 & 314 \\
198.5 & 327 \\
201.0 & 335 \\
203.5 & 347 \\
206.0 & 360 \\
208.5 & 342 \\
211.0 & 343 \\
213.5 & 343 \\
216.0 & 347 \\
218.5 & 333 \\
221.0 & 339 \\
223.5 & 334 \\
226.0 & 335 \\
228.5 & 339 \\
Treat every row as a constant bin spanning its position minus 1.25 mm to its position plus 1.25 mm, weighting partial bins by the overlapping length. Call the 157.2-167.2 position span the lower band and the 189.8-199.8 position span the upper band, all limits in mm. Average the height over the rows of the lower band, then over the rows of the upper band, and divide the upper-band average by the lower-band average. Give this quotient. 0.86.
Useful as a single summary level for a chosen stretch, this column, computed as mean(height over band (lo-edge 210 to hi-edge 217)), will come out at 344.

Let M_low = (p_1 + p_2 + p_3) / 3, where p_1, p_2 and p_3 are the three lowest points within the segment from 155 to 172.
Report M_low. 283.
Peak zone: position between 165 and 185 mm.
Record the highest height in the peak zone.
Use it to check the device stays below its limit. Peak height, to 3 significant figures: 324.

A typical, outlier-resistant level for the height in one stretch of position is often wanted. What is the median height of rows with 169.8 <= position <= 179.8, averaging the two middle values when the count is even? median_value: 206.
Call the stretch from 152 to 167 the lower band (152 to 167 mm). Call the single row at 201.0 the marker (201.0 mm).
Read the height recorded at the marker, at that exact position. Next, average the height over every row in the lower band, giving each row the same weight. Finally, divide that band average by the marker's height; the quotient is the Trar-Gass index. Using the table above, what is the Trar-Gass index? 1.11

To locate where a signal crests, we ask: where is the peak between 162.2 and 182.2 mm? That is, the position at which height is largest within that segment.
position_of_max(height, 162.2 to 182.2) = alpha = 163.5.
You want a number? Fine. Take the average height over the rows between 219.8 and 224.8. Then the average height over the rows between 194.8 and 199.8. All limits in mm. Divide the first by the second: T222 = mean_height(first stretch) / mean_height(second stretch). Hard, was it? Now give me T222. 1.05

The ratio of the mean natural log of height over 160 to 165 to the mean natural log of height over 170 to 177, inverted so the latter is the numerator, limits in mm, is 0.91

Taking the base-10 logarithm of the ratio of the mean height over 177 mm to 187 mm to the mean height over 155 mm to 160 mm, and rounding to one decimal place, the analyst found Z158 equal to -0.3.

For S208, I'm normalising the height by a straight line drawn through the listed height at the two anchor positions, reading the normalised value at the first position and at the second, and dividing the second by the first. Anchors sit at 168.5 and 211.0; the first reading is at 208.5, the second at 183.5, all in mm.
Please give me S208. 0.74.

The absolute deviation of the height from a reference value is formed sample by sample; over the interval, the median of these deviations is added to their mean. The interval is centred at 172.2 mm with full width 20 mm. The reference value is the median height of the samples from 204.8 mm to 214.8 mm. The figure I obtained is 207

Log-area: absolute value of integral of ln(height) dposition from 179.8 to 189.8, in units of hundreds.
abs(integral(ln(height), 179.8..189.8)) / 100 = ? 0.546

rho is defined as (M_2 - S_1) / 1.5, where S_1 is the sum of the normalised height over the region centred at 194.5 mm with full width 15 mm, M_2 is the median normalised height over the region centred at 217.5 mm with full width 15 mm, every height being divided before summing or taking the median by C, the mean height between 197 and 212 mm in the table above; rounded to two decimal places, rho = -2.95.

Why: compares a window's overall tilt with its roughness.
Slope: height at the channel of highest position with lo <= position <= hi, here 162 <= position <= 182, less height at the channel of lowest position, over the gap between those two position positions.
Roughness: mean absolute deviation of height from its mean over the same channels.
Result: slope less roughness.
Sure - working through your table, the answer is -60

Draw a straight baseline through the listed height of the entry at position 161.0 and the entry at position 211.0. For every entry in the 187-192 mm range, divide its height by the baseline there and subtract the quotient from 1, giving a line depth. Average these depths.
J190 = 0.2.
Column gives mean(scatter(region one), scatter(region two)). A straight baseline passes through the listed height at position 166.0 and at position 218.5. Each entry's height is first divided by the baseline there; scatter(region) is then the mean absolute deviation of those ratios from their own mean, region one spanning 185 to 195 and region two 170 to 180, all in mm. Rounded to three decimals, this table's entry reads 0.057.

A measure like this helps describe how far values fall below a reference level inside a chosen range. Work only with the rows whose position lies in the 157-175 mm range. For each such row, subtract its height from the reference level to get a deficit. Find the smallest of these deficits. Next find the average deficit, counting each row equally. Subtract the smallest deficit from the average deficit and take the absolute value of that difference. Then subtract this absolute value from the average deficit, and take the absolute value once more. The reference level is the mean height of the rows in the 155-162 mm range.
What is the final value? 1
